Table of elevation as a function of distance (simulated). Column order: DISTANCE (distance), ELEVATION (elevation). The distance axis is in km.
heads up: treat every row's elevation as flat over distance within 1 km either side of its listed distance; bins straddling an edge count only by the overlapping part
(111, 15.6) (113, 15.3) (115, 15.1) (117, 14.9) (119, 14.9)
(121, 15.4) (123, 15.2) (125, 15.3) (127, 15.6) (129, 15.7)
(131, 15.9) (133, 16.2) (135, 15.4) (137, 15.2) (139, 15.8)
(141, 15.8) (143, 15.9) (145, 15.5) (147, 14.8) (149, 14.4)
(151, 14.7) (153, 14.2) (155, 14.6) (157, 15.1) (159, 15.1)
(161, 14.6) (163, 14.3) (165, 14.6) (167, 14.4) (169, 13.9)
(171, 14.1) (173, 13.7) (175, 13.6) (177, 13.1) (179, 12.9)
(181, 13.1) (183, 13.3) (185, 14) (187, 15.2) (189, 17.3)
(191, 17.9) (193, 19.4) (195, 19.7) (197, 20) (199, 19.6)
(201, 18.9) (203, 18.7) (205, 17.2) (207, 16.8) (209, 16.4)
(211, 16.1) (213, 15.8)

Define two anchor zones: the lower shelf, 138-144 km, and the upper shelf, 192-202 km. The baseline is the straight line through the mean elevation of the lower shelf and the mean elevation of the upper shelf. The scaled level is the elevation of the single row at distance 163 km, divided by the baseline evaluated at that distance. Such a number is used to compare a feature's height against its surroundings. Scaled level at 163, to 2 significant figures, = 0.83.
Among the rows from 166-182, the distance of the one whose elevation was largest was 167 km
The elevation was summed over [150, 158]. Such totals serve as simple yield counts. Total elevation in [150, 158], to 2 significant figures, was 59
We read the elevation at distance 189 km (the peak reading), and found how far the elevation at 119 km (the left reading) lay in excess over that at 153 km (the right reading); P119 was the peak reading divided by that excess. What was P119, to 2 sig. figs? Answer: 25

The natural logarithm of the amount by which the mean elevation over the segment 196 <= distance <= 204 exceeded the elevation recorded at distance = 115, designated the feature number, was 1.44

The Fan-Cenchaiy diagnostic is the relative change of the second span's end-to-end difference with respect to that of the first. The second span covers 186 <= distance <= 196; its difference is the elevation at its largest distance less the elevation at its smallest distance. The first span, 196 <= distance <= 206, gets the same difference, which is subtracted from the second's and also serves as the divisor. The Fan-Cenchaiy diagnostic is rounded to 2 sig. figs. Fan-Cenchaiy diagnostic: -2.6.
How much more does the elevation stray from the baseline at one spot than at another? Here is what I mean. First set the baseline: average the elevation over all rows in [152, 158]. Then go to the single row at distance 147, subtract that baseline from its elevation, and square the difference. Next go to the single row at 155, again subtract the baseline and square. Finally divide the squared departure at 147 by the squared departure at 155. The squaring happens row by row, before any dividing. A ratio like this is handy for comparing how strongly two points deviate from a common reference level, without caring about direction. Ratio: 25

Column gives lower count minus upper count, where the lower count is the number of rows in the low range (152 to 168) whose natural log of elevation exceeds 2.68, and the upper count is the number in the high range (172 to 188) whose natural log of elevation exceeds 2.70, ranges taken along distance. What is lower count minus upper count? 4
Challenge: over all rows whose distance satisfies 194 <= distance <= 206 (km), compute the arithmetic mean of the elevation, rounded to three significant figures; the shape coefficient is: 19.0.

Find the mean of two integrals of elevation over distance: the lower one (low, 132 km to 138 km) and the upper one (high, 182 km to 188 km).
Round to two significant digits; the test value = 89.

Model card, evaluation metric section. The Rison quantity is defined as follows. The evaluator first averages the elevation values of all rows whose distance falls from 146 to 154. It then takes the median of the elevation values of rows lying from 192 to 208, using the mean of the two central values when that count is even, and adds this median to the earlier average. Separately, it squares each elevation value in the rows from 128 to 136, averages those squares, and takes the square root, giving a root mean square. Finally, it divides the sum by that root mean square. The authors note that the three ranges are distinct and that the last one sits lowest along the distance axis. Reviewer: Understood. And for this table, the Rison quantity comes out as 2.13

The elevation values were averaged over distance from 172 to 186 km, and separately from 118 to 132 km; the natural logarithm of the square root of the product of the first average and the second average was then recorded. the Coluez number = 2.665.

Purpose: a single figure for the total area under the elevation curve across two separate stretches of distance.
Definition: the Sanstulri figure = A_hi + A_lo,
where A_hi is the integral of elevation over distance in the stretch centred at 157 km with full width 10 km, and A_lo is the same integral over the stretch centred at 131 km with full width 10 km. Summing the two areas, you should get 305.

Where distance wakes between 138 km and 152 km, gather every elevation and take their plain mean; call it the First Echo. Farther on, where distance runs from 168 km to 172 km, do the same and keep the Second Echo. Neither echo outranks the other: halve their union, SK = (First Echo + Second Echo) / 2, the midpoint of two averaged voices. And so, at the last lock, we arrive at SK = 14.6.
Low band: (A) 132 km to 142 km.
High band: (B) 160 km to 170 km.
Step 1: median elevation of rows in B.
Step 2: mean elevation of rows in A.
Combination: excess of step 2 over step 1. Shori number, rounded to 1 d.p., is 1.3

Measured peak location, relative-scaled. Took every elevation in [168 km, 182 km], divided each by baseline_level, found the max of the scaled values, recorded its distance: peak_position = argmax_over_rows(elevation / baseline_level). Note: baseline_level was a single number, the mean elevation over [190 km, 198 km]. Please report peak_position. 171 km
